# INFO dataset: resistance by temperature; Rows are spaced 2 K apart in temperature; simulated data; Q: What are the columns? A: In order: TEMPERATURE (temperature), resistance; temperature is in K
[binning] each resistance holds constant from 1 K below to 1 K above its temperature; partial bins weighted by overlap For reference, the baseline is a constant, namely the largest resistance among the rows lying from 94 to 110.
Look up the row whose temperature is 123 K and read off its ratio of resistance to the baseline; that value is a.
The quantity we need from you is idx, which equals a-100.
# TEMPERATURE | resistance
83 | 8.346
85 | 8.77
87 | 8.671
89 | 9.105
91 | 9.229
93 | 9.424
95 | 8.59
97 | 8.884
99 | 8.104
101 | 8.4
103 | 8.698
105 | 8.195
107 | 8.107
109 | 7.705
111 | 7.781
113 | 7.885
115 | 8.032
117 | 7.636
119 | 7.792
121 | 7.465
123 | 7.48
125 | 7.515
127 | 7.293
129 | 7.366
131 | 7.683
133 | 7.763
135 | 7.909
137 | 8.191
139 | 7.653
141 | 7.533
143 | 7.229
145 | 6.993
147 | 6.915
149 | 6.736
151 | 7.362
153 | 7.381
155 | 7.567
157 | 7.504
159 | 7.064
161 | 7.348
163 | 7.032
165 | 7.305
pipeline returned -99.2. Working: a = 0.84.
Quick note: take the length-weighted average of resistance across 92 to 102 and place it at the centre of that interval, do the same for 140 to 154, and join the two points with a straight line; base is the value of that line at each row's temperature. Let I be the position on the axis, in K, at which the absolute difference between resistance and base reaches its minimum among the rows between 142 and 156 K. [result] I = 143 K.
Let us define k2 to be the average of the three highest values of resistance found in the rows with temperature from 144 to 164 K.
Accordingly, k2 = 7.5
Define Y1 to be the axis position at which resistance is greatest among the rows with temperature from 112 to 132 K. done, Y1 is 115 K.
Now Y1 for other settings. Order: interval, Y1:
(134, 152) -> 137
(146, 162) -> 155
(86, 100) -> 93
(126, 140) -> 137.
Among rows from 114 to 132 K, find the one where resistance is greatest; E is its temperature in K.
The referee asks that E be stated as 115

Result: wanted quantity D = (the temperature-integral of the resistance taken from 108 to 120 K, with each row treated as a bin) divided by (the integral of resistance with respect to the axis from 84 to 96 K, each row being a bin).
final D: 0.87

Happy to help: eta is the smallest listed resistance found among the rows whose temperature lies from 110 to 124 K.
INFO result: 7.465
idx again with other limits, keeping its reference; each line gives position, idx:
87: -99.0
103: -99.0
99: -99.1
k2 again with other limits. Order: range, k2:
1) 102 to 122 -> 8.3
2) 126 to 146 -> 8.0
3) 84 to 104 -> 9.3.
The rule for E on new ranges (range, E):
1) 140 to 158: 155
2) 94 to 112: 97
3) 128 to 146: 137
